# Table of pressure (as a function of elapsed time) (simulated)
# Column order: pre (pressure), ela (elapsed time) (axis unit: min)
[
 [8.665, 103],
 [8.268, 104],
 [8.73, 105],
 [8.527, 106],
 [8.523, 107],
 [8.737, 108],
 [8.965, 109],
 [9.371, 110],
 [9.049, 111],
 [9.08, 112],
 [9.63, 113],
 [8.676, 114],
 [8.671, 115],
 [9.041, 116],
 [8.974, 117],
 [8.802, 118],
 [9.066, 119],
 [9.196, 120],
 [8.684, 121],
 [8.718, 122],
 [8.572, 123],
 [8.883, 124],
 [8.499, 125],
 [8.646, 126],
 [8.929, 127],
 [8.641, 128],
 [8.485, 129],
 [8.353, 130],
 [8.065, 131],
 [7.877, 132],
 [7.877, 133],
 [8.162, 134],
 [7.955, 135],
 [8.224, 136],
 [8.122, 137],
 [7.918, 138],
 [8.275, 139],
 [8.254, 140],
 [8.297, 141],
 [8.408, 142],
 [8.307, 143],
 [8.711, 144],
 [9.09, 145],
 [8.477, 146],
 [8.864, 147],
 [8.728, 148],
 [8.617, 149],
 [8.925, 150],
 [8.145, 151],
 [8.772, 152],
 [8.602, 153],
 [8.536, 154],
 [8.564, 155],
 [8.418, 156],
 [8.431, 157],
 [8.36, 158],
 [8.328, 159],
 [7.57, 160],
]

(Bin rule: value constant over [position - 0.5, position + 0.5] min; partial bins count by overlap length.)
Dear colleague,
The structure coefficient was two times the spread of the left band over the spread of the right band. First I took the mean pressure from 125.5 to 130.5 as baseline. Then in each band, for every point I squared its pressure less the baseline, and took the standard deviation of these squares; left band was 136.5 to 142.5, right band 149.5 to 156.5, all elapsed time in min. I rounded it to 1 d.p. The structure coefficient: 4.0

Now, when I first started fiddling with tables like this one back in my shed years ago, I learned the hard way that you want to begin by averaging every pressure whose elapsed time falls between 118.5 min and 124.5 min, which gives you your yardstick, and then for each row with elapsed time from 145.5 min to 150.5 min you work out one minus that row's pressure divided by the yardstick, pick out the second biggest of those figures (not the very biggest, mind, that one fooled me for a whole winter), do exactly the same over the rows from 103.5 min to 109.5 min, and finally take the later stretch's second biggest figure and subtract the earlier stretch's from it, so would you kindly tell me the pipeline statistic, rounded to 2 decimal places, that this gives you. -0.01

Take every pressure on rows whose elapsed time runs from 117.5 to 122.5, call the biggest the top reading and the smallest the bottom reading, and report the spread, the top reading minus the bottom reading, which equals 0.5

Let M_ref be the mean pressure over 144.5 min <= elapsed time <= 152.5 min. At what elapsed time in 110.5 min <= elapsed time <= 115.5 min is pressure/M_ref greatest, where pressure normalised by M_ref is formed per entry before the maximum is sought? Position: 113 min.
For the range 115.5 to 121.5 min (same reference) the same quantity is 120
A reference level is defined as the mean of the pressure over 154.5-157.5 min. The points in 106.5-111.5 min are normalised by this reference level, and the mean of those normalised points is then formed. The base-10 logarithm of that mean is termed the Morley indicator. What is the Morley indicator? 0.023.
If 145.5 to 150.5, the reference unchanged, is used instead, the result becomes 0.013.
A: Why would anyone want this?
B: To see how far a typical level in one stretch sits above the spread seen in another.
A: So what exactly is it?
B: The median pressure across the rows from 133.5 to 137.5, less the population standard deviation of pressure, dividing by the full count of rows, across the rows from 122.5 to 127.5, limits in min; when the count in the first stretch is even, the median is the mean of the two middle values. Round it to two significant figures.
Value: 8.0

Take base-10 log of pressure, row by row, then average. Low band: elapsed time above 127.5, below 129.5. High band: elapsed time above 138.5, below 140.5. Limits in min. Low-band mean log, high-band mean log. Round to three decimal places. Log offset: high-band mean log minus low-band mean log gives -0.015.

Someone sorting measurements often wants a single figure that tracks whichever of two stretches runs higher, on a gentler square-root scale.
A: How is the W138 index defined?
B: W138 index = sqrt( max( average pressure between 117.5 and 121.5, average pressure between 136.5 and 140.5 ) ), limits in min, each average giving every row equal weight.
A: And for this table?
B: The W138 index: 2.99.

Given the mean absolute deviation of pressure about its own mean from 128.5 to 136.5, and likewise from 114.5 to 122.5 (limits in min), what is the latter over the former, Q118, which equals 0.97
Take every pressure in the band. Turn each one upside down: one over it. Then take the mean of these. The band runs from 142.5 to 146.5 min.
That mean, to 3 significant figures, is 0.116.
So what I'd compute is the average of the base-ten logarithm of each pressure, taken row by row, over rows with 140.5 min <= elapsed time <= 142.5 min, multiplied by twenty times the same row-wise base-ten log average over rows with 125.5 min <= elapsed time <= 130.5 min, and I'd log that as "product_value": 17.2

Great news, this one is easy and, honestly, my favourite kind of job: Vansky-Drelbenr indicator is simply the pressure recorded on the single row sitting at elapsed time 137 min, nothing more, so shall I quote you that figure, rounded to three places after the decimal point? 8.122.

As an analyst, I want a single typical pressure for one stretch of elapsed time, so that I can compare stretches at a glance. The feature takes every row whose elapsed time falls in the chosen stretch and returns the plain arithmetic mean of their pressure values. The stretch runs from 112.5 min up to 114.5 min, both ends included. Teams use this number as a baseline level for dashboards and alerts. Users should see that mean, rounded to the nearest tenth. 9.2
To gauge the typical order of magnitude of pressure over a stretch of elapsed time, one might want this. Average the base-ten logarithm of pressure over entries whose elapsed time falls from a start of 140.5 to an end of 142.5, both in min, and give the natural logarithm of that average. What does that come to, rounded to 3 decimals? -0.081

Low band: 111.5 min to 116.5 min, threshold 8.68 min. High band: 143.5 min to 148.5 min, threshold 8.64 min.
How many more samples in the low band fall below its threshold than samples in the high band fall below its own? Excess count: 1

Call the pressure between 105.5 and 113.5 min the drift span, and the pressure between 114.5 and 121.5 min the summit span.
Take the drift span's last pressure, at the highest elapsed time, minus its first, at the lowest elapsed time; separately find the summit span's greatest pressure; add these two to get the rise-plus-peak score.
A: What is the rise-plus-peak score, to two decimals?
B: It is 10.30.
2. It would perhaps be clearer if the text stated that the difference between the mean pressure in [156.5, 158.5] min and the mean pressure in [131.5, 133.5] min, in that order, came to 0.52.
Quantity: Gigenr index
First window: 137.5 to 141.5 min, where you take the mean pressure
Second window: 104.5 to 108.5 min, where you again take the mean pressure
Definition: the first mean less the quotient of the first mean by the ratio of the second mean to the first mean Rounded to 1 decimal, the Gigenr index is 0.4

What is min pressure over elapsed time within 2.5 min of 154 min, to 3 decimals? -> 8.418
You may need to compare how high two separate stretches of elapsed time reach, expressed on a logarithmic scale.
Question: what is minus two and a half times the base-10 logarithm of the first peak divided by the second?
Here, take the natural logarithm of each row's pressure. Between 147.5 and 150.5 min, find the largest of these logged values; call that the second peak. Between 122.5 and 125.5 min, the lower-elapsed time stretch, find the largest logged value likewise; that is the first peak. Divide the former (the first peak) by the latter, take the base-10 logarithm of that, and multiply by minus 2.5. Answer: 0.00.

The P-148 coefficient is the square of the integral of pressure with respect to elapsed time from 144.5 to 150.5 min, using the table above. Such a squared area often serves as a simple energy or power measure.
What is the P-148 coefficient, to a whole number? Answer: 2777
